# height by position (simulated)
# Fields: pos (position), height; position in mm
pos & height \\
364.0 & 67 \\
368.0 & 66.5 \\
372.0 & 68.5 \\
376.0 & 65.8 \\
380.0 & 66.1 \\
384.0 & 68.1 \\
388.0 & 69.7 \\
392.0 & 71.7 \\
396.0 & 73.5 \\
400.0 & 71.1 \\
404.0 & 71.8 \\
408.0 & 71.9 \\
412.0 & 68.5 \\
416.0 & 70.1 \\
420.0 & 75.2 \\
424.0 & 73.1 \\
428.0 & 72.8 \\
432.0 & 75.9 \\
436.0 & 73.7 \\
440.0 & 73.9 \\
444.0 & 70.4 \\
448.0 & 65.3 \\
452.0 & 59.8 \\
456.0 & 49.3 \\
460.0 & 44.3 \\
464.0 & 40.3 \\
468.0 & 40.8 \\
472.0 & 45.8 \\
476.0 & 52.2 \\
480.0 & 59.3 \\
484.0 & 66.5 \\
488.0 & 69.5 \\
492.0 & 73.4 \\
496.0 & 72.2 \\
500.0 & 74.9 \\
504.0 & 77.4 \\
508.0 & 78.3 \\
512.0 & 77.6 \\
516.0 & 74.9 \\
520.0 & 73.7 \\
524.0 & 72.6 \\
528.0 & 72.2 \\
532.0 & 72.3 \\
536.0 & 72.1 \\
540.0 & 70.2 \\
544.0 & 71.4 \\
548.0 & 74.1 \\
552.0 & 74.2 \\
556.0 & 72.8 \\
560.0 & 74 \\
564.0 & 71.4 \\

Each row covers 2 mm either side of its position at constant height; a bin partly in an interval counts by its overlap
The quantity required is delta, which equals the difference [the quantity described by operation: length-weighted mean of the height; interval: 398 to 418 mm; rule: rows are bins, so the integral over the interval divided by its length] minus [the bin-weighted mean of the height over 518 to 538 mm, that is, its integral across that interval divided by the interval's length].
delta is -1.9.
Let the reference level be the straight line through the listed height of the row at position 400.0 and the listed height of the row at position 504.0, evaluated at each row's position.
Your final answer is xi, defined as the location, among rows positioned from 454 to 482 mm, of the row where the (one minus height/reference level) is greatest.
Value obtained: 464.0 mm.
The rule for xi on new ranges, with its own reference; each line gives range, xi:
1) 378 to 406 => 380.0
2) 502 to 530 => 528.0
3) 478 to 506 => 480.0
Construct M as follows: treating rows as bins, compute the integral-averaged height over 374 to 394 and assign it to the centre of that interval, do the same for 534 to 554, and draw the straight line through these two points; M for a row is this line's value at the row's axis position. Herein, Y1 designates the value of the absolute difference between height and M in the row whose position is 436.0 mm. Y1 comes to 4.1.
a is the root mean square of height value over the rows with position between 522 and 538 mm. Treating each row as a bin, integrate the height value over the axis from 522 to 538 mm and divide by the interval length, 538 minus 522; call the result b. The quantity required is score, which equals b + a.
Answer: 145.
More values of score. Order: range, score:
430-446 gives 147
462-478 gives 90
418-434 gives 149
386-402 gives 143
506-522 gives 152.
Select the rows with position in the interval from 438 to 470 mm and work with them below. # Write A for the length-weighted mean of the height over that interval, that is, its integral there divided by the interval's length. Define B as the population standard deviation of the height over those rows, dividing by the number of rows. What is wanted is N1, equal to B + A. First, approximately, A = 55.5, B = 12.7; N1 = 68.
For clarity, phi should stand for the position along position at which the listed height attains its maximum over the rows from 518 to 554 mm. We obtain 552.0 mm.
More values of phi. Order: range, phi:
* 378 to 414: 396.0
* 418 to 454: 432.0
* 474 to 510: 508.0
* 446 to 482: 448.0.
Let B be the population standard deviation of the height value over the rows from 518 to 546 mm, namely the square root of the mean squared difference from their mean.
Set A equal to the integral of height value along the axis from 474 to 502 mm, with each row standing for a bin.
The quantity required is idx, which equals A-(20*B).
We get 1852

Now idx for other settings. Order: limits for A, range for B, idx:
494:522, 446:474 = 1938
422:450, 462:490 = 1799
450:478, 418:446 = 1297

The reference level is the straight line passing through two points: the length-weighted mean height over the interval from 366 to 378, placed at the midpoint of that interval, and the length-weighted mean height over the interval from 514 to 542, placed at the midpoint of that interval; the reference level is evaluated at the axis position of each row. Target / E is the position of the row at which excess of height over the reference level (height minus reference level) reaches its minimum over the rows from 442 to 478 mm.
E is 464.0 mm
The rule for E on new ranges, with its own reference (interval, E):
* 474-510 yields 476.0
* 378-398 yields 380.0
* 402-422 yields 412.0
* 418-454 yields 452.0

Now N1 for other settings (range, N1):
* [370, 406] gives 72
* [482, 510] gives 77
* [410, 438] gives 75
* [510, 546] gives 75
